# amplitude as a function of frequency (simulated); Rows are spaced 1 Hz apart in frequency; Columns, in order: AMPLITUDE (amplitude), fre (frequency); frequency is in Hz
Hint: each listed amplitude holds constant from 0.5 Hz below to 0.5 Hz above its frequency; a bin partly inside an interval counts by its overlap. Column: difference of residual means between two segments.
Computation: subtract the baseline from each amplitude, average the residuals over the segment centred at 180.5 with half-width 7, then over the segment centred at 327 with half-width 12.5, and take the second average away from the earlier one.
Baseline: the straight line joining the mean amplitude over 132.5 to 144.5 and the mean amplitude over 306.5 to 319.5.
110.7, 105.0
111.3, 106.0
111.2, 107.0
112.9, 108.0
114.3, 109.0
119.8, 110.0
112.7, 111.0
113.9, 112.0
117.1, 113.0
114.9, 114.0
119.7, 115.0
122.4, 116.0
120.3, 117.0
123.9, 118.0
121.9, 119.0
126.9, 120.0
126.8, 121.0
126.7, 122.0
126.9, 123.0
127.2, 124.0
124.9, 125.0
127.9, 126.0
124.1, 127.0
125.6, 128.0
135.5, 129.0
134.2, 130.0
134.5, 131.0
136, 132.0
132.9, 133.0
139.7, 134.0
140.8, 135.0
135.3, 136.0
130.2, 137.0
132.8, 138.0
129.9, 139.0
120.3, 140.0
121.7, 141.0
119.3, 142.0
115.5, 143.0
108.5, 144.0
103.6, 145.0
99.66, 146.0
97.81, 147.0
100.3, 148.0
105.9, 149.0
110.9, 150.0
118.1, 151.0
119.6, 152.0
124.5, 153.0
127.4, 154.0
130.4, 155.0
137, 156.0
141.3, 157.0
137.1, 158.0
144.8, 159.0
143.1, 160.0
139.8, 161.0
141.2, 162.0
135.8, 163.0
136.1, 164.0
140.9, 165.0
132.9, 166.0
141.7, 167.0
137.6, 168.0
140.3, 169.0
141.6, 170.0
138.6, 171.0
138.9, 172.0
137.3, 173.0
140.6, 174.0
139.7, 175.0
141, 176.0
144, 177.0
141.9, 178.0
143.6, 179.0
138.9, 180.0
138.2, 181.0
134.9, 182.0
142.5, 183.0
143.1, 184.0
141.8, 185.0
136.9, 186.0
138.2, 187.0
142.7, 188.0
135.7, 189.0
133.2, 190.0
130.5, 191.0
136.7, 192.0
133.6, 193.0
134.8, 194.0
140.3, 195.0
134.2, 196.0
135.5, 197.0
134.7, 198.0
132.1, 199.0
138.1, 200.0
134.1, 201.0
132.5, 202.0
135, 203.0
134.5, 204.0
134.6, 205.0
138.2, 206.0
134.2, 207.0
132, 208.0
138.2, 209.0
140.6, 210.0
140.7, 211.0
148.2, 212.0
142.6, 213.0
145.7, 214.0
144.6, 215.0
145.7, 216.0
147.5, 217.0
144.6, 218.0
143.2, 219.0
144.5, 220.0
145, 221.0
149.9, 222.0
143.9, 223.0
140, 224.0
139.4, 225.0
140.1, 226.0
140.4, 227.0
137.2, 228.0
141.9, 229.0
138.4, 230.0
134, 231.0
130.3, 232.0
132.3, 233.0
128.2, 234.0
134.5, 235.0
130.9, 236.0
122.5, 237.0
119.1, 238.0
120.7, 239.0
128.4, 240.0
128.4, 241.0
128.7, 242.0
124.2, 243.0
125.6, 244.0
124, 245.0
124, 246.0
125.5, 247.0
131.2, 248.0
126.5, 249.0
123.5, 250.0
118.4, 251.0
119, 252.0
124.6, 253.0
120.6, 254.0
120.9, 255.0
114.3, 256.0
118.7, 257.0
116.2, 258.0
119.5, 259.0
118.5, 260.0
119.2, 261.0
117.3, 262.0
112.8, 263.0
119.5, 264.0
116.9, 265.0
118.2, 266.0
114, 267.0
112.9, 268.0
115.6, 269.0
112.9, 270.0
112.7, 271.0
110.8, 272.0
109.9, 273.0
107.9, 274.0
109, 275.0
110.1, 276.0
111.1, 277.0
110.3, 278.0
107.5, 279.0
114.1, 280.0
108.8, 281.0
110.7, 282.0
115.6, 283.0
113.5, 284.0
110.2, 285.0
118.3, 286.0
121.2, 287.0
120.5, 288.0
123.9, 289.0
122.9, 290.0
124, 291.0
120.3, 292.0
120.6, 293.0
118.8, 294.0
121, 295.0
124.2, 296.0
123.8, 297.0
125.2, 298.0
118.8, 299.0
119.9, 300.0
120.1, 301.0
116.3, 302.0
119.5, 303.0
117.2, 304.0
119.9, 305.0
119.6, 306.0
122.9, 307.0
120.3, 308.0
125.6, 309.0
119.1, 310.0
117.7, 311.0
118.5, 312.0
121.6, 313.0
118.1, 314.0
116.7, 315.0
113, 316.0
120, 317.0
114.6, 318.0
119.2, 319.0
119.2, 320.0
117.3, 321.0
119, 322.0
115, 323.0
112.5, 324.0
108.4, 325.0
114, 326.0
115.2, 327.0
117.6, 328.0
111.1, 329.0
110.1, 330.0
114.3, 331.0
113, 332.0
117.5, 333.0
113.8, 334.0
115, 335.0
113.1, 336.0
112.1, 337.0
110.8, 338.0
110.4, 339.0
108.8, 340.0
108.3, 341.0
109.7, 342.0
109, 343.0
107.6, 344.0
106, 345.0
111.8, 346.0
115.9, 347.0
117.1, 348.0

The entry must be 19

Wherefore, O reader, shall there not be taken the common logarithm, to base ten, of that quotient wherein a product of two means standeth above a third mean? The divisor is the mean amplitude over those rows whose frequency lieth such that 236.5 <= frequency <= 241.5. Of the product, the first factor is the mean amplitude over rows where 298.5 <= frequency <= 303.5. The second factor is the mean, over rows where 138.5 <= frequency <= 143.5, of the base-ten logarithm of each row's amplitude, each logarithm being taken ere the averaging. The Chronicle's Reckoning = 0.301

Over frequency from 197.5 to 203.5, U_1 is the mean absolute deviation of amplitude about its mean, 1.5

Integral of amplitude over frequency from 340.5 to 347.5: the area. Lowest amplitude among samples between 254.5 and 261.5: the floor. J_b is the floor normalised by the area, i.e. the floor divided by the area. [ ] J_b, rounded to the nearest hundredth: 0.15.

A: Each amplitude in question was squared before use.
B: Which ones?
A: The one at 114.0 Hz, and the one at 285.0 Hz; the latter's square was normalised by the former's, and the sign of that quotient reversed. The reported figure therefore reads -0.92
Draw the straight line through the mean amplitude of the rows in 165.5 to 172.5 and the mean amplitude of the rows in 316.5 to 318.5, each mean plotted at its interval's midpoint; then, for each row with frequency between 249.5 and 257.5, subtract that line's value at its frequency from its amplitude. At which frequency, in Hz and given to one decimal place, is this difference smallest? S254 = 256.0 Hz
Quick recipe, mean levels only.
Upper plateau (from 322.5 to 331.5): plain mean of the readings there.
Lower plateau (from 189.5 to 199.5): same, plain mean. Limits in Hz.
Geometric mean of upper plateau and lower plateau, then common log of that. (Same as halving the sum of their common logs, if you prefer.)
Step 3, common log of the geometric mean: 2.09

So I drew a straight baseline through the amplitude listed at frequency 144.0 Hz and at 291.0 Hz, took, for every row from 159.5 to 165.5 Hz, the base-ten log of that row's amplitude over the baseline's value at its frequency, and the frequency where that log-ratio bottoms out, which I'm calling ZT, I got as 163.0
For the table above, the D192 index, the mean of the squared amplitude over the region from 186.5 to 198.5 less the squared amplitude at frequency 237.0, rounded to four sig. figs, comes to 3457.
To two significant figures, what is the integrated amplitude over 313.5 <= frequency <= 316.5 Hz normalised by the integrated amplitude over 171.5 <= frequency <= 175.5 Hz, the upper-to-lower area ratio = 0.62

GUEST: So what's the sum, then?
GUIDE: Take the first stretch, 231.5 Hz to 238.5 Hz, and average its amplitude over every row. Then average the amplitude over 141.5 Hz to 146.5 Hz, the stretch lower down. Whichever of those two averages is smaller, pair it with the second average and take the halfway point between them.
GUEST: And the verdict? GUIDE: 109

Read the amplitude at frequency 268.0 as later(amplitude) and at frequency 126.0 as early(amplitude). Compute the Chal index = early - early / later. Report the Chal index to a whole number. 127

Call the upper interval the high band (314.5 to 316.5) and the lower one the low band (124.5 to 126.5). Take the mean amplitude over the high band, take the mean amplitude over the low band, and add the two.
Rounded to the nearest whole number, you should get 241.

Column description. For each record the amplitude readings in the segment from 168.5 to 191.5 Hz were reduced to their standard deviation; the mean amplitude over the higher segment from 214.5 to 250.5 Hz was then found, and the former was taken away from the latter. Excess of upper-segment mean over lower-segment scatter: 131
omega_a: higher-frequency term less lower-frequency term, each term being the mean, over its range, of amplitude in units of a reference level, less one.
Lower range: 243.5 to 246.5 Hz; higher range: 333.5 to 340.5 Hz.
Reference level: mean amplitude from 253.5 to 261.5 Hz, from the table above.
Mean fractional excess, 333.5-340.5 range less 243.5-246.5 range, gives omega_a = -0.11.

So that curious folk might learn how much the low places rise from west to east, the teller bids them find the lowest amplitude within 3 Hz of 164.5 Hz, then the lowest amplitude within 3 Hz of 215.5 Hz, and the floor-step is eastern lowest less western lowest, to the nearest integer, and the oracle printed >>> 10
